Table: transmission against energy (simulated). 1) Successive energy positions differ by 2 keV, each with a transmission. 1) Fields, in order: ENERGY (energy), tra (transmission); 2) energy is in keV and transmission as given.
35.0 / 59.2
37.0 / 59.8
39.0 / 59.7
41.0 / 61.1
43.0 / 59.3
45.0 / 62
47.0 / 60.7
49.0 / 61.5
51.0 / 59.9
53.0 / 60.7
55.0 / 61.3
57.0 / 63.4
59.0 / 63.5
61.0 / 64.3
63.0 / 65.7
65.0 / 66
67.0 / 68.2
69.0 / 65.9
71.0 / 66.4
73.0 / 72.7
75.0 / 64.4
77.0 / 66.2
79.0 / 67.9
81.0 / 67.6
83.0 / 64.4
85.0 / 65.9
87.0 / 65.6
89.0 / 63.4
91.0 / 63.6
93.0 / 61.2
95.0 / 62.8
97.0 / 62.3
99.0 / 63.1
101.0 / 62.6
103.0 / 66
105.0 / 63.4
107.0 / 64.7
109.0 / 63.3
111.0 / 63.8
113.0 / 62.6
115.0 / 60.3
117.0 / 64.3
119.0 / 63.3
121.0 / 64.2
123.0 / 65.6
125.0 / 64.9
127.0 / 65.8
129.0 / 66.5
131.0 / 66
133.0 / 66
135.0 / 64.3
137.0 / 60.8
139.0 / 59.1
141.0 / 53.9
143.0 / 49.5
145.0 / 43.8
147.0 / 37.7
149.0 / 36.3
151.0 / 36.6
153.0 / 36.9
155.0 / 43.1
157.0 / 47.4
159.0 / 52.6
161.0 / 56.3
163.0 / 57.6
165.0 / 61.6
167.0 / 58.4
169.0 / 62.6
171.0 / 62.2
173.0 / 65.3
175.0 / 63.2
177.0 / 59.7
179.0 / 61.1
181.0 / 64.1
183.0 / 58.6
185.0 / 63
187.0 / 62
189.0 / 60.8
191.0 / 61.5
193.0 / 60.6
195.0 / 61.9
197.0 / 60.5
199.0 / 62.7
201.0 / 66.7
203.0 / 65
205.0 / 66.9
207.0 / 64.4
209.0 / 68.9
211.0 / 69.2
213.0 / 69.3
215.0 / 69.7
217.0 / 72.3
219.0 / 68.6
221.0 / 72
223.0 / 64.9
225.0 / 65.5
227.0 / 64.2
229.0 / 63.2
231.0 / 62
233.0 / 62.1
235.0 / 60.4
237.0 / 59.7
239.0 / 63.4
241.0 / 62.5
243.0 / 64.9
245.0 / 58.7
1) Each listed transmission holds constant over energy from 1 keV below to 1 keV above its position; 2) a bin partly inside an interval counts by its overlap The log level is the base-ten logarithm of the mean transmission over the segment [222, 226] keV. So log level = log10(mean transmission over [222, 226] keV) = 1.81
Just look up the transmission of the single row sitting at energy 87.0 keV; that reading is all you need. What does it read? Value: 65.6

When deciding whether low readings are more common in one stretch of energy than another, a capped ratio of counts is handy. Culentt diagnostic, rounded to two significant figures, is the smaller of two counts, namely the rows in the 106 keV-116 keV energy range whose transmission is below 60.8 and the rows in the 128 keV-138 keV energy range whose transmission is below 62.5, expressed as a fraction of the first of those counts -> 1.0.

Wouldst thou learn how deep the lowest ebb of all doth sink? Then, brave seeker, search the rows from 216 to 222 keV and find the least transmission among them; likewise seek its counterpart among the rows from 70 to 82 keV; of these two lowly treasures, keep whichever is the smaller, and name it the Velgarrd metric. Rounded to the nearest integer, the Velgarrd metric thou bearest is 64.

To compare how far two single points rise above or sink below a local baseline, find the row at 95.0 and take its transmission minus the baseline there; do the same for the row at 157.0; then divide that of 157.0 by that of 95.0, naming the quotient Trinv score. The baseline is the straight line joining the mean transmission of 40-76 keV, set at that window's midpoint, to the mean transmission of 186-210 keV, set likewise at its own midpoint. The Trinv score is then 18.8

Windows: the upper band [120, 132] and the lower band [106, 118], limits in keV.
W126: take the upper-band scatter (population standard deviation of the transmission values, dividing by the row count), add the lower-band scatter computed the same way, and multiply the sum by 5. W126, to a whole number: 11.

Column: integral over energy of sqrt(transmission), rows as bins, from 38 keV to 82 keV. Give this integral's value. 352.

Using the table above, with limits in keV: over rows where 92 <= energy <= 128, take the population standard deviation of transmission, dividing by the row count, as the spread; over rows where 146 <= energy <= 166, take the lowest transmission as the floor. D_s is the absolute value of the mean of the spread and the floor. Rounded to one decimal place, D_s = 18.9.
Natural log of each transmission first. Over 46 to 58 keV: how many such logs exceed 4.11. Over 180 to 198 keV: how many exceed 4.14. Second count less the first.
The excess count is -1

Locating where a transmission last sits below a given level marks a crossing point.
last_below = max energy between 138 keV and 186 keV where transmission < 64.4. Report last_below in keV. 185.0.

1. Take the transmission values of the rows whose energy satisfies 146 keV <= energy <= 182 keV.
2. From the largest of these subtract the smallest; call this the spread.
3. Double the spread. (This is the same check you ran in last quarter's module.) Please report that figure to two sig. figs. 58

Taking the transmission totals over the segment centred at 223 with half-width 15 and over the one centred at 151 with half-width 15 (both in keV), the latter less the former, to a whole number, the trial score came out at -259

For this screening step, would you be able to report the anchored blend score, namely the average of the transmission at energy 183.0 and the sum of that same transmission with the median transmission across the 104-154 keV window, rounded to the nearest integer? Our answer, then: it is 90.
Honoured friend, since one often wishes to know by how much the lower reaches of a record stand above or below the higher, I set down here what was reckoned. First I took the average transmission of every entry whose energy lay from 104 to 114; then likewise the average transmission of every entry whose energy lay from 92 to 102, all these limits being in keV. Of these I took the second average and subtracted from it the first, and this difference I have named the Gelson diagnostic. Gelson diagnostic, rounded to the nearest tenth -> -1.2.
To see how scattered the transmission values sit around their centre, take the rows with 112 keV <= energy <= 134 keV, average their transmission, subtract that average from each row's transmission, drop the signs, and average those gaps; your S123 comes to 1.4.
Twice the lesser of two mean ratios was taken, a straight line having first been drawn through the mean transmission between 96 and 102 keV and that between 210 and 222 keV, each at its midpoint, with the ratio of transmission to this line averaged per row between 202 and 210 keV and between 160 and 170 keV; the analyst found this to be 1.77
